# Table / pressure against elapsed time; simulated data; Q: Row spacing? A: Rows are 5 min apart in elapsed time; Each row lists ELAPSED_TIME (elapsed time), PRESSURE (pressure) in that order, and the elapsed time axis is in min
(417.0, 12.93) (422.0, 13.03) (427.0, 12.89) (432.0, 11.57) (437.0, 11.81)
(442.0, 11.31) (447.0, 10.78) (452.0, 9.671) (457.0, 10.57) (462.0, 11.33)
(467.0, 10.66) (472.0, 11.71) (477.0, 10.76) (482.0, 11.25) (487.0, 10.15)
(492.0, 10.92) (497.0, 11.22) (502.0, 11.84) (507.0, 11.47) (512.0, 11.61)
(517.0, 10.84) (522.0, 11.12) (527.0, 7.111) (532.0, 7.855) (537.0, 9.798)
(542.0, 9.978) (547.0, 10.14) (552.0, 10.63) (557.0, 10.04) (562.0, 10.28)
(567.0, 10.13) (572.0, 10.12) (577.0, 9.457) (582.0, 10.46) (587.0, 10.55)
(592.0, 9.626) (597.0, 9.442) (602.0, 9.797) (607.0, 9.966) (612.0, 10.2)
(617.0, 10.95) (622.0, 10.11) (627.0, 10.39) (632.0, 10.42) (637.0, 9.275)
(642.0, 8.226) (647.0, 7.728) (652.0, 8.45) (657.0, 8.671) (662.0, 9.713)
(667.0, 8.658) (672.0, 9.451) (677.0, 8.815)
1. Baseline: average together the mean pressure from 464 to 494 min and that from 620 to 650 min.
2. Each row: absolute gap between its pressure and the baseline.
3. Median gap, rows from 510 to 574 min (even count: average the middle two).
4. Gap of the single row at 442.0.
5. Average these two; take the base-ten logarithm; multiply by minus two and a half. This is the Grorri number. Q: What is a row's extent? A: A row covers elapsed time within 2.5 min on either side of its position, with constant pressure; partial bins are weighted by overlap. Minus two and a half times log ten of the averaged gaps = 0.30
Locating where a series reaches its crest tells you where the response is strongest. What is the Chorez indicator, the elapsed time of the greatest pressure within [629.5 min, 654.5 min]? 632.0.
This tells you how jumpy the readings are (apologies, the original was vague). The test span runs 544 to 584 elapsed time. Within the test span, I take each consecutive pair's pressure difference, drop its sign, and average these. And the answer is 0.45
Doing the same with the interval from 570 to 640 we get 0.51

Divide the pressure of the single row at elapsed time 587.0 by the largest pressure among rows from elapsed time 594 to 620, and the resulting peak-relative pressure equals 0.96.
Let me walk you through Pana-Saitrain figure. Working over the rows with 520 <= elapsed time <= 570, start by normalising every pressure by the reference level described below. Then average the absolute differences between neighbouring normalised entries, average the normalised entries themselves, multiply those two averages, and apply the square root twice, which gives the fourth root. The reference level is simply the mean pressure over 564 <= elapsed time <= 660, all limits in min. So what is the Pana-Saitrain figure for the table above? 0.56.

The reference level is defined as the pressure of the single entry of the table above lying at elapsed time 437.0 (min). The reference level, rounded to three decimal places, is 11.810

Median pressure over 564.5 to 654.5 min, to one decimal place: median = 10.0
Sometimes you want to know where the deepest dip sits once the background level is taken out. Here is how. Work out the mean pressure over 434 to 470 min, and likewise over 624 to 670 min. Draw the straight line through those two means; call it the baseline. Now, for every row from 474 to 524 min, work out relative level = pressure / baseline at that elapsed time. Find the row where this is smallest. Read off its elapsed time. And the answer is 487.0 min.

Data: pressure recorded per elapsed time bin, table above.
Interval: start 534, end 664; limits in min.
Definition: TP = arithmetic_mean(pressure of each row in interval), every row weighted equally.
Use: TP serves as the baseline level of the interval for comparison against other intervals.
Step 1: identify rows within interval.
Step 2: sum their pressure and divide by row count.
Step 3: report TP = 9.8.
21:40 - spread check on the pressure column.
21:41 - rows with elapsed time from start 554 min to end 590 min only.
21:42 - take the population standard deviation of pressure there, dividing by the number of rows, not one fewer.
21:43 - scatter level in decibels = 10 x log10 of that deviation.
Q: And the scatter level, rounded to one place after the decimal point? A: -4.8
